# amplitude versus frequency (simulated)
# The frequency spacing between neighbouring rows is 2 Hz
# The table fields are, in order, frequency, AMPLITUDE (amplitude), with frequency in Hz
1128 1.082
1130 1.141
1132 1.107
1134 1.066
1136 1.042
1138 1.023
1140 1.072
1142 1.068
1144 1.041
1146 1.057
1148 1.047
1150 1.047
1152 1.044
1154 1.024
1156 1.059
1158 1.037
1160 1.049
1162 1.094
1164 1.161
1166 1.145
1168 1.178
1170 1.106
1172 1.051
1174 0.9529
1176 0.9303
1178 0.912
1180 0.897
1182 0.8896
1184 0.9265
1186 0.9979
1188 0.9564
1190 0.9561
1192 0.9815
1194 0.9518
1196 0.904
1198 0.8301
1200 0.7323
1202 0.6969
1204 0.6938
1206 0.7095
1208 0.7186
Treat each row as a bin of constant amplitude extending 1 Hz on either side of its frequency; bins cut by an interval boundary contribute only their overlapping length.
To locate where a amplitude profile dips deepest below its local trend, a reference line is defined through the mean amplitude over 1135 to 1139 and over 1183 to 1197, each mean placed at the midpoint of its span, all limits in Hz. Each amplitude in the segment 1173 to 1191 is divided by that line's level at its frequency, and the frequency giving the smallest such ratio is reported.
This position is 1182 Hz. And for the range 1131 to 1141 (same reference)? 1138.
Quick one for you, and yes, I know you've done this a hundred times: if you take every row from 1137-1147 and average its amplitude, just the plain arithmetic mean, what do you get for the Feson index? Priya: 1.05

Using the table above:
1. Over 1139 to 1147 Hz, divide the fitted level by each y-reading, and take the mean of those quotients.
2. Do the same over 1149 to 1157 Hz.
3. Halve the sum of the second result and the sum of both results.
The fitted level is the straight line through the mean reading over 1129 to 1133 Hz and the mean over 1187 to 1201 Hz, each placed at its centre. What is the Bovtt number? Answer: 1.51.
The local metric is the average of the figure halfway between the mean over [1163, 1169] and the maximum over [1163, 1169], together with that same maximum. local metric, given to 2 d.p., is 1.17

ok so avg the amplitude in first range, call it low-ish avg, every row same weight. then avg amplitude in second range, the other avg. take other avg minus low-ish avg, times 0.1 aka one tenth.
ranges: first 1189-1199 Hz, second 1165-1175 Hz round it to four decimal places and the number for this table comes 0.0162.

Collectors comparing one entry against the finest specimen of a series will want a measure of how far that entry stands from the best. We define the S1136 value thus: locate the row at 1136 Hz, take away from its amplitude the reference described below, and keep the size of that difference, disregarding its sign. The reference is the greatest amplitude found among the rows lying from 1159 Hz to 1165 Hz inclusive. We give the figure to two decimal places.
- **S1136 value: 0.12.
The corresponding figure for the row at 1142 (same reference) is 0.09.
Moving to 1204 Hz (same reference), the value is 0.47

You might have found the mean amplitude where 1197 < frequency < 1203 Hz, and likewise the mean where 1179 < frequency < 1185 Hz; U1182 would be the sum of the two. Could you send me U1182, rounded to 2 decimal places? 1.66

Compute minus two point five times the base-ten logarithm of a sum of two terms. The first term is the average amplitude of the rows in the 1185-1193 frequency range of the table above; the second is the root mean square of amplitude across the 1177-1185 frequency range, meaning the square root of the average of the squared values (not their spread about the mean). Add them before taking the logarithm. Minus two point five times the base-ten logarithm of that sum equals -0.69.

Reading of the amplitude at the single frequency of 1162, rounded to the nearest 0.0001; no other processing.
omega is 1.0940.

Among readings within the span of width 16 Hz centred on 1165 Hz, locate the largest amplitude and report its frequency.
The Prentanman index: 1168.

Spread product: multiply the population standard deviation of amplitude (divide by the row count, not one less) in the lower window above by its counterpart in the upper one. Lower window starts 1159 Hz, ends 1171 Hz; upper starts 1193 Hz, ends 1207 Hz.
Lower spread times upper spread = 0.0043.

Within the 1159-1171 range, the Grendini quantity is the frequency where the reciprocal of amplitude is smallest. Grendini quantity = 1168 Hz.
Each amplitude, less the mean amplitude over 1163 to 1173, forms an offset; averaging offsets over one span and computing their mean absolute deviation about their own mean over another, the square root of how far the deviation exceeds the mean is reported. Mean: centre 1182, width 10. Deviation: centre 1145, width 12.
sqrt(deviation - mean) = 0.46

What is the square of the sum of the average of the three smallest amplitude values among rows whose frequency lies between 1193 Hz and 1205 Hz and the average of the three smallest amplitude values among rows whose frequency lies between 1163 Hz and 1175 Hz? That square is 3.0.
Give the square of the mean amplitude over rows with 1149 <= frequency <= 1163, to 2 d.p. 1.10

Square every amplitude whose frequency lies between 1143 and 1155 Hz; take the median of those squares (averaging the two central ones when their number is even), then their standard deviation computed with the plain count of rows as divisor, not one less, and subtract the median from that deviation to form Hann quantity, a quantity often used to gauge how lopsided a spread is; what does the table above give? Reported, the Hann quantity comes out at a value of -1.07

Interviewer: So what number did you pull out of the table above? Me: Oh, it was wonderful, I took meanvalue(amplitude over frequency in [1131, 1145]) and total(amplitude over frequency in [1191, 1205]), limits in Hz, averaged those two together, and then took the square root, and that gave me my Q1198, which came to 1.85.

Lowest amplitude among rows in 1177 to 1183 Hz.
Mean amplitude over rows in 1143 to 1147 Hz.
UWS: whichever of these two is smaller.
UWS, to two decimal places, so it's 0.89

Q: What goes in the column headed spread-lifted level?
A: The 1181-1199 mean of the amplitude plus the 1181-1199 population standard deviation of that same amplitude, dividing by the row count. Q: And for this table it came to 0.98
